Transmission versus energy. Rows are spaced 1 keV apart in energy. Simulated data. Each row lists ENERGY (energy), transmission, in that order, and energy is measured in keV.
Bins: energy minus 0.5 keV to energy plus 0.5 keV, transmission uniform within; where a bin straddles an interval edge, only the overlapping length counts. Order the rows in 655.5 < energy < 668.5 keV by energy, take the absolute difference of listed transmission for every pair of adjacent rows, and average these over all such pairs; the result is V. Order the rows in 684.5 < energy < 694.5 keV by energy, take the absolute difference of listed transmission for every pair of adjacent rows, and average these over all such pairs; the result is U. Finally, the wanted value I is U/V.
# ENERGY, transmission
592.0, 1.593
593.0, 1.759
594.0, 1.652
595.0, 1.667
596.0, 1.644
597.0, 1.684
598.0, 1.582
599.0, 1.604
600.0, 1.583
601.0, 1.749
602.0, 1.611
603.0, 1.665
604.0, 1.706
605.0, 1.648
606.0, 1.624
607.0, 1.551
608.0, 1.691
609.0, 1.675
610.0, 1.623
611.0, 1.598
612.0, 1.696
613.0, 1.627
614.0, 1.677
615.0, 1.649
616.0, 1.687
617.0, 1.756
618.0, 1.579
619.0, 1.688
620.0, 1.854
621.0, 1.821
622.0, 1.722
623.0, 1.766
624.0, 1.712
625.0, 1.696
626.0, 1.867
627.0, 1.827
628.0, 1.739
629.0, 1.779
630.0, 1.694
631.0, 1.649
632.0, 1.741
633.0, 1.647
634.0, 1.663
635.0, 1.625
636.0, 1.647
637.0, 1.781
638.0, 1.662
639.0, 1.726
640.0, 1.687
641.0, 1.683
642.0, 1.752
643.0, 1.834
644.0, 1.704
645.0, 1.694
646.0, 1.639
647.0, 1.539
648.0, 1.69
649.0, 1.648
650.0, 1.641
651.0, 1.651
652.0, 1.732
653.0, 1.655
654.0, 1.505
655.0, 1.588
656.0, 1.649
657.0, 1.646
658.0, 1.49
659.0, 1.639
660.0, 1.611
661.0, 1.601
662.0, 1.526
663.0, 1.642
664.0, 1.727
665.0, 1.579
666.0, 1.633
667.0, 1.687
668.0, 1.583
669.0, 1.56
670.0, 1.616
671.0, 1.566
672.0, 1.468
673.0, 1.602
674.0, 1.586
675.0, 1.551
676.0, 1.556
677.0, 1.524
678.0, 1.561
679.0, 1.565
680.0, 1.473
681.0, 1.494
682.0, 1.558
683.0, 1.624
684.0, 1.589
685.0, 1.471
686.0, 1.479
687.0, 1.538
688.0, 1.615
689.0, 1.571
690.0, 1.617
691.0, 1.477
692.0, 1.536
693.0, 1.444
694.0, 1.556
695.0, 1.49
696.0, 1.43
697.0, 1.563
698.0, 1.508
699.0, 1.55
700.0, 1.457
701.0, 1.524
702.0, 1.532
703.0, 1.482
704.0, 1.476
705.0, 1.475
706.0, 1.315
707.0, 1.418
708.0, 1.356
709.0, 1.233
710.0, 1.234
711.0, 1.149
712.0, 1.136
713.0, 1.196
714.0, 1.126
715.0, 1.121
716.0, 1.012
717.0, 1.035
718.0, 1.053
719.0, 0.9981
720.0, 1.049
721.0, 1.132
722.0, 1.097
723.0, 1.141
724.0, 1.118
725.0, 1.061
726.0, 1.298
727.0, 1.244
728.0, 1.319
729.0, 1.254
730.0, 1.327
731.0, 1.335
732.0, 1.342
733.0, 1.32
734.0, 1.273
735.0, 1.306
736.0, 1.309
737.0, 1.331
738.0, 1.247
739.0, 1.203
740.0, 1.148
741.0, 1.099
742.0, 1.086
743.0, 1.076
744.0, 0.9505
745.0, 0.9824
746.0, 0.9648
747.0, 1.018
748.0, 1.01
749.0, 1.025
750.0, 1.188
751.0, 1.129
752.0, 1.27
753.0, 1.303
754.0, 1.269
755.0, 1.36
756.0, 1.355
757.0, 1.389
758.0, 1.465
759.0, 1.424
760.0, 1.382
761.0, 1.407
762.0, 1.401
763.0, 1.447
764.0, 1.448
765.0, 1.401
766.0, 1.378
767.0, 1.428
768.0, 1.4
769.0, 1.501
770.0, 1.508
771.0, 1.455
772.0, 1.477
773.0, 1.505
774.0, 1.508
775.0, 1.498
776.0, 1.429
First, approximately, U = 0.071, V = 0.082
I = 0.86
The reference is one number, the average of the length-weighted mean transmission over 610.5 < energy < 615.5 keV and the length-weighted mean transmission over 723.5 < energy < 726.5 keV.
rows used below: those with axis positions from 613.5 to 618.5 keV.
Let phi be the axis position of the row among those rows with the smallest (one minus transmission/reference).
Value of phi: 617.0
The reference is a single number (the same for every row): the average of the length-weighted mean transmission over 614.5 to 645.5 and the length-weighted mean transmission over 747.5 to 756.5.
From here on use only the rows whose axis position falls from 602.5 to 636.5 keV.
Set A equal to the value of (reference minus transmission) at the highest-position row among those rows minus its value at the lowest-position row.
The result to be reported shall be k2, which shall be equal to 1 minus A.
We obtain 0.98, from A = 0.02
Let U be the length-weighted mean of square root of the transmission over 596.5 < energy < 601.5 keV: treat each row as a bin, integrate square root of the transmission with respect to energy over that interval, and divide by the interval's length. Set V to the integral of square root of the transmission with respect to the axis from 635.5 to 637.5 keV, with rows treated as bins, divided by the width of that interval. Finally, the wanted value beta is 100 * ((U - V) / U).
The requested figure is -2.2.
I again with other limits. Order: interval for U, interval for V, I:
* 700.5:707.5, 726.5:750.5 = 1.23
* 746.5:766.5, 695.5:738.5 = 0.83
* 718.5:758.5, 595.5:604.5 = 0.73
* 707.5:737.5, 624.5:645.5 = 0.75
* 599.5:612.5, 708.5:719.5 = 1.68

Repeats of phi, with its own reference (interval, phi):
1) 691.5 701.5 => 697.0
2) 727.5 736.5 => 732.0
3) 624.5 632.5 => 626.0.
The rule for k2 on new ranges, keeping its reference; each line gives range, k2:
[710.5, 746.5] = 0.82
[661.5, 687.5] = 1.01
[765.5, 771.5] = 1.08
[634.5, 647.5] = 0.91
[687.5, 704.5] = 0.86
